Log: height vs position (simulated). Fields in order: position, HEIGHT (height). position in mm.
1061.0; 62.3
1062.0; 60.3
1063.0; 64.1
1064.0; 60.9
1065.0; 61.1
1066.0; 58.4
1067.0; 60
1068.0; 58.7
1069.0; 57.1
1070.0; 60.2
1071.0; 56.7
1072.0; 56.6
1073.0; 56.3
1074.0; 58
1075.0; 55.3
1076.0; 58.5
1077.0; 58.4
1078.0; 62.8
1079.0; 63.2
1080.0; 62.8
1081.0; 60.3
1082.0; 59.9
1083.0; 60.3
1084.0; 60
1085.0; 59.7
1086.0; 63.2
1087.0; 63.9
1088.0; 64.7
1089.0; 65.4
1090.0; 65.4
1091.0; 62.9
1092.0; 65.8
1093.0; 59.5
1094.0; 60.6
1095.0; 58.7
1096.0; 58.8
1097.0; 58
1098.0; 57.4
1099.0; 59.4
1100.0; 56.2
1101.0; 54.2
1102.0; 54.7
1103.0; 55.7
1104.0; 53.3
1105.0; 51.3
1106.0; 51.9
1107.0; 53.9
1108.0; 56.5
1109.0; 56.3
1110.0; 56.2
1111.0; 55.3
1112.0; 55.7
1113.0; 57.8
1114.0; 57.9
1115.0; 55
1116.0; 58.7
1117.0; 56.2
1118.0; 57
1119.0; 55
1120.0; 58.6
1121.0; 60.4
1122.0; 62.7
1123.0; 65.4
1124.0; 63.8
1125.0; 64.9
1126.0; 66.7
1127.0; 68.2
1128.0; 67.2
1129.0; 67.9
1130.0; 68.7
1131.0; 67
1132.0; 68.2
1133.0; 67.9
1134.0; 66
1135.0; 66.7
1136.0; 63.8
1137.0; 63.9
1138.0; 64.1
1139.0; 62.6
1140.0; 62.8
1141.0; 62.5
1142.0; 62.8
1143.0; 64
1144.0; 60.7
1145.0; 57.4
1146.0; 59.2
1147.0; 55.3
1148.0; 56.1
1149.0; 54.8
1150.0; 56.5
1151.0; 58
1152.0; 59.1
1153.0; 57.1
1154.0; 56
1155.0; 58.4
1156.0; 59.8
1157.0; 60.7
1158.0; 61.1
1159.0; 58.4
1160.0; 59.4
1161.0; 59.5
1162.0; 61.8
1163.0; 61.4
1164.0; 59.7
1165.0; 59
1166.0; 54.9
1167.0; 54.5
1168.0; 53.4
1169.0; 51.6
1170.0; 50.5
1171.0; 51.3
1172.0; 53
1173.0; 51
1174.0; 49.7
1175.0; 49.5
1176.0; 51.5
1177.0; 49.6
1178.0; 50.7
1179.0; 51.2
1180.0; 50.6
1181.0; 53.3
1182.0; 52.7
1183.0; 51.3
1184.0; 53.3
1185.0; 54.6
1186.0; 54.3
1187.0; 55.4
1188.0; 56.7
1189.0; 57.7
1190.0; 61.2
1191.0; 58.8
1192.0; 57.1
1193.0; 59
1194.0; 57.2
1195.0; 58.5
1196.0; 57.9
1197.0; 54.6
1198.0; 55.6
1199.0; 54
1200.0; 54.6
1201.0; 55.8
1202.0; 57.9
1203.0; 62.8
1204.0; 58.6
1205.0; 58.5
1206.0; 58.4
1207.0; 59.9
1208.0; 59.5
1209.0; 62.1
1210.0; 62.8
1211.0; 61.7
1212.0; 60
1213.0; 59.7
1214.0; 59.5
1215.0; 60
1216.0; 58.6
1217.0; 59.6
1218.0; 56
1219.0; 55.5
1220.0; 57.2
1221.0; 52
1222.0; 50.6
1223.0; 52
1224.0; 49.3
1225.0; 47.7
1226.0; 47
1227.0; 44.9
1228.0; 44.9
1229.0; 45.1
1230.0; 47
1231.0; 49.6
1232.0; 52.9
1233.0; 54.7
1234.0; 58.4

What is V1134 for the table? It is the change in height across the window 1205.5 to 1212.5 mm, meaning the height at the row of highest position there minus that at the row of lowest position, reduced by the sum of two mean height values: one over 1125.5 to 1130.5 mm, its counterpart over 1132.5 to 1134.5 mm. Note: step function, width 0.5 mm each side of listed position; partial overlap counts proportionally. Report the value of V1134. -133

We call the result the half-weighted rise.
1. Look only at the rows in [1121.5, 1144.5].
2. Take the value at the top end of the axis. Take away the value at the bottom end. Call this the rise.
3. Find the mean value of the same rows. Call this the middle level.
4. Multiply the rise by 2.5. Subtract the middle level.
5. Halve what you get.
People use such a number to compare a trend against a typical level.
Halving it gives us -35.1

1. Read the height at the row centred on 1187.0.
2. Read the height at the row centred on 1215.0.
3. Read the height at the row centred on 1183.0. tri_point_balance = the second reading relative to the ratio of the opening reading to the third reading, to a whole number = 56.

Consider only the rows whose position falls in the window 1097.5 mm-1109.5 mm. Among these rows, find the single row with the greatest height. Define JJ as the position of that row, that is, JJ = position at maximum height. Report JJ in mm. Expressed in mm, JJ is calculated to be 1099.0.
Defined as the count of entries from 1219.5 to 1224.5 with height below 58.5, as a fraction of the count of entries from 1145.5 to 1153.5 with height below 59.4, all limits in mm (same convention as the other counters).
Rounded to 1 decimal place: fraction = 0.6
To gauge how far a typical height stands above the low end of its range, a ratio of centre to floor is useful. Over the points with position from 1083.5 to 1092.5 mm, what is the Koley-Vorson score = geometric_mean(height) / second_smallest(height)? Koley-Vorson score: 1.06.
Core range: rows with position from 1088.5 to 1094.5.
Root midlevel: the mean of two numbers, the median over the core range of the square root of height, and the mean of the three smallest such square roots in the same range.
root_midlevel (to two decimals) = 7.91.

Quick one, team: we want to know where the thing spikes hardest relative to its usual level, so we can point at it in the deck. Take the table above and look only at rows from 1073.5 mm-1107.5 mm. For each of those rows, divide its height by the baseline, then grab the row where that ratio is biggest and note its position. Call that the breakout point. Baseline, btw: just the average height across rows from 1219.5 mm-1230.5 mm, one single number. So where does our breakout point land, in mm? 1092.0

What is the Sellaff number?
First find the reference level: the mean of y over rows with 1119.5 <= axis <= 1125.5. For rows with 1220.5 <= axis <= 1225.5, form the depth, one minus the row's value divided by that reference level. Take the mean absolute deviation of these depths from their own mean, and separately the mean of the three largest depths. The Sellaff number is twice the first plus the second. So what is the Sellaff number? 0.261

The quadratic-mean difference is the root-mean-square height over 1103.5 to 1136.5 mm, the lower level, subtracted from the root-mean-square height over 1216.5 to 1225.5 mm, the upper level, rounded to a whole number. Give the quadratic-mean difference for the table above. -7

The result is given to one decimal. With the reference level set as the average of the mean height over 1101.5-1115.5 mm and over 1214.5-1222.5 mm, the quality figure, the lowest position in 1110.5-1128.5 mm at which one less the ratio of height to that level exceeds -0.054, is 1111.0 mm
